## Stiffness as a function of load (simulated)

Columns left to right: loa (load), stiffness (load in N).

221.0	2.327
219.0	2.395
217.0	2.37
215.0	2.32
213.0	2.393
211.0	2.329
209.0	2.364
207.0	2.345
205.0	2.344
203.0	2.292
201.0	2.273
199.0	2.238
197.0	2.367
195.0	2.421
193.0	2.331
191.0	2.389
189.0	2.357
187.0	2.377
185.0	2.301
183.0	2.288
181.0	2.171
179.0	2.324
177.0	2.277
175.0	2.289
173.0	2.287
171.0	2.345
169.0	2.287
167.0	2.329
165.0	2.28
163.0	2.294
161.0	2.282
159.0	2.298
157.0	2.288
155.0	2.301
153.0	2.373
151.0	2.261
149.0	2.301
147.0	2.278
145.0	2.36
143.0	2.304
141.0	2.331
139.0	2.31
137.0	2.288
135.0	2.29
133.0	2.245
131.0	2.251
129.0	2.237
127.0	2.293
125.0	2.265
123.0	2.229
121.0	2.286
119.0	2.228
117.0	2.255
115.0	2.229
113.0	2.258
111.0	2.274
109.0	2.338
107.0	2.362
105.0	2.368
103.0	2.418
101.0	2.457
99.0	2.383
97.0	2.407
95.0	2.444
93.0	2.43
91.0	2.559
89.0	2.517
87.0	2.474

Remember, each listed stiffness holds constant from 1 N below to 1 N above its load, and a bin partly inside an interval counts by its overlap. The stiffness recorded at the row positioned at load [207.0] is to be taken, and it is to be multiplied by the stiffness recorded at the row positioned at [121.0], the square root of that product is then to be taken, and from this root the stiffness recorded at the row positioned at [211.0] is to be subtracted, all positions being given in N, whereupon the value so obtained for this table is -0.01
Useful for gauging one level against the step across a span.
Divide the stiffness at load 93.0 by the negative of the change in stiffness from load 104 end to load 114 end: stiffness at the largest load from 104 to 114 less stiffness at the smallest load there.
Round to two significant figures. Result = 22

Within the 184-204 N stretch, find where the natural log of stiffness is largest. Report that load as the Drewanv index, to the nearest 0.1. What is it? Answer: 195.0 N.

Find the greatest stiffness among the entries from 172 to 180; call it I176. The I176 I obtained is 2.324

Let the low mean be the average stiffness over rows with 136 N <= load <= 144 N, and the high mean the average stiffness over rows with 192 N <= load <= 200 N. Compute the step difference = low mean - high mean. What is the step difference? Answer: -0.031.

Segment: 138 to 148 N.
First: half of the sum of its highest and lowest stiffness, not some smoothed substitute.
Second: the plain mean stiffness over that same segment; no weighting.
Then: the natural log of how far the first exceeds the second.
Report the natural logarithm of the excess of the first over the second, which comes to -6.03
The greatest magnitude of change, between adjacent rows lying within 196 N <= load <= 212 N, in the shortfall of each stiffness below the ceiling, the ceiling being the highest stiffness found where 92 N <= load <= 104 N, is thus 0.129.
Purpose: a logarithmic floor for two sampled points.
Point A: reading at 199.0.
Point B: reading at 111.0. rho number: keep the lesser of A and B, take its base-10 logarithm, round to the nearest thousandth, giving 0.350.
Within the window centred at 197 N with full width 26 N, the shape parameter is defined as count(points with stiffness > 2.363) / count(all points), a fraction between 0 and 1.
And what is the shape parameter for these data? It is 0.38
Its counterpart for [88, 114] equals 0.69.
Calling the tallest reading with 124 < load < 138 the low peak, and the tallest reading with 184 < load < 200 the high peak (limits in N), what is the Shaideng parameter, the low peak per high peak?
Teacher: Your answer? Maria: 0.947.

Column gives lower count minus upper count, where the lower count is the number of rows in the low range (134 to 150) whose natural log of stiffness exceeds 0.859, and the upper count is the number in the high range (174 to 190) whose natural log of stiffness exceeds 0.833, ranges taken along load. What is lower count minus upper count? -4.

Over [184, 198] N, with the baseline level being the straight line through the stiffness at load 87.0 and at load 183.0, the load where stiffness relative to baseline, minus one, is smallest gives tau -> 185.0 N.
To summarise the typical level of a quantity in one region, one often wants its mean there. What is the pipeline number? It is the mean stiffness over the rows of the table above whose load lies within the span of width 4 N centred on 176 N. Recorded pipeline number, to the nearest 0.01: 2.28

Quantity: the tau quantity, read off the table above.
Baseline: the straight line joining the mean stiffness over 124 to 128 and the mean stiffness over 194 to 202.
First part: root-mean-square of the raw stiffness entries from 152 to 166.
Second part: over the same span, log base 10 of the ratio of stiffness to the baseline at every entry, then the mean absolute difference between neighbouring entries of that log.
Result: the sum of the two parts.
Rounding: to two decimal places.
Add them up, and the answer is 2.31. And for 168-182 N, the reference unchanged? 2.29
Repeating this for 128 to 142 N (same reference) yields 2.28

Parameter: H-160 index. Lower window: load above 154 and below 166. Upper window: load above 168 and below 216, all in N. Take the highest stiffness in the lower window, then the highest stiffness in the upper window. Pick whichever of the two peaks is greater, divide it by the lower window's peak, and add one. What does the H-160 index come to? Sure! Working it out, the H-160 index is 2.05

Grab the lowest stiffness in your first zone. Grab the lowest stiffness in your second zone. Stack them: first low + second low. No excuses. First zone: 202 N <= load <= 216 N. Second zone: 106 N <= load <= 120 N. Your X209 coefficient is 4.52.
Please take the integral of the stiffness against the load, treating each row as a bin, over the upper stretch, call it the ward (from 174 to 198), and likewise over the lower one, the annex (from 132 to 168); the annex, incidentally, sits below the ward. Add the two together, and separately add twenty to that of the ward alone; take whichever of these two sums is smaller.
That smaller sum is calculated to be 76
